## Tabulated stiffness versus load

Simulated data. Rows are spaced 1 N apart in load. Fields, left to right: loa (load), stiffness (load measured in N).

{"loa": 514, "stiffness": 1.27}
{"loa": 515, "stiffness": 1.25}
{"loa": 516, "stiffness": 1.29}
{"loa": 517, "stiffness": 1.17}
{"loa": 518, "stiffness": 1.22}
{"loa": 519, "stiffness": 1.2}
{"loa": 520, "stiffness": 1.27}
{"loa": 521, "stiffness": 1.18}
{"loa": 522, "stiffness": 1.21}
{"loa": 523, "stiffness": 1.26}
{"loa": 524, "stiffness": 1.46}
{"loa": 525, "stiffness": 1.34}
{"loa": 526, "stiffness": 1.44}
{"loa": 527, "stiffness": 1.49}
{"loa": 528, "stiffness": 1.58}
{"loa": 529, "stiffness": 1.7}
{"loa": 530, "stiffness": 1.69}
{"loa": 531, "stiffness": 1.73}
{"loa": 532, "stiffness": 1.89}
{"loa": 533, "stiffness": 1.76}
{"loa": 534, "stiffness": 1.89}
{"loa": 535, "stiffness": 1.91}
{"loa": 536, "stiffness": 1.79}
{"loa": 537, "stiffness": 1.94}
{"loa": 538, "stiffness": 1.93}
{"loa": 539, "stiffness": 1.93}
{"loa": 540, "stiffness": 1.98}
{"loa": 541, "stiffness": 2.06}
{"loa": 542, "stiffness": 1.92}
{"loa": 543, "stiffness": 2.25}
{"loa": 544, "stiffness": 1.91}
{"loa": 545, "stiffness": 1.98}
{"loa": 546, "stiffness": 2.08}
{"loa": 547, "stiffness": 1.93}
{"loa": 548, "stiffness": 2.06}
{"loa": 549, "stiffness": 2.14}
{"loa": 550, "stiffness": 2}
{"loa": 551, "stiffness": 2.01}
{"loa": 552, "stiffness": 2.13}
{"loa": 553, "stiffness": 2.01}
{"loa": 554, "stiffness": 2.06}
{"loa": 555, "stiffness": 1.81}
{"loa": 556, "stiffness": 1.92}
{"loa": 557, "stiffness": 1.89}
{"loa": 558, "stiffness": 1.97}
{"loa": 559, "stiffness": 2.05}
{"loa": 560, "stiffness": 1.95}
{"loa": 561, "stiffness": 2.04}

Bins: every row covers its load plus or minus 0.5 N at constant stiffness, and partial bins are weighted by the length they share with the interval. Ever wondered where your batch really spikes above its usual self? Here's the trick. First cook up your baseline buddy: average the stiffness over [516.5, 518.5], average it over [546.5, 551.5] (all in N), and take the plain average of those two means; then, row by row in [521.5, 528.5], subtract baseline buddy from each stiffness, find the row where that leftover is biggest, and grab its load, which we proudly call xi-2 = 528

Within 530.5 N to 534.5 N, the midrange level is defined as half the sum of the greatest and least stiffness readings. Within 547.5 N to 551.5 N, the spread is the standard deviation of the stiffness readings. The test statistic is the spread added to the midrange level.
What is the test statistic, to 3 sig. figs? 1.87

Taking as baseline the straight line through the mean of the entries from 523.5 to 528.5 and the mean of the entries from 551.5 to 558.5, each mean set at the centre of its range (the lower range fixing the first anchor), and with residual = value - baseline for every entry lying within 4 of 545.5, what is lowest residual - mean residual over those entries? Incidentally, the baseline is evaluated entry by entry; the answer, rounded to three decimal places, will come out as -0.130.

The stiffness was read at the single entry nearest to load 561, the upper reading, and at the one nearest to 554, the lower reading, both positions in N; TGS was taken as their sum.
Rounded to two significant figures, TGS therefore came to 4.1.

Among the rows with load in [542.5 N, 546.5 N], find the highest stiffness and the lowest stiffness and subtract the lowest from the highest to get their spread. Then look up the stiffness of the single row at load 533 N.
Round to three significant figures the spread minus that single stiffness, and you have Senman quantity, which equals -1.42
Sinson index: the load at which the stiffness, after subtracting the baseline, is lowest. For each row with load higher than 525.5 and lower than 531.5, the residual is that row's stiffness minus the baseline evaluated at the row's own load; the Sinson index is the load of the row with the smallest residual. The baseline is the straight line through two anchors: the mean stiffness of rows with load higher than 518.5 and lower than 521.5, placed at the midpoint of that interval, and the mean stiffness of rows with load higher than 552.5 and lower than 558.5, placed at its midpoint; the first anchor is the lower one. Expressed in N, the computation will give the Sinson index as 526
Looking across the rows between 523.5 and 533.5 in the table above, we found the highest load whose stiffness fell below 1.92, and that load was 533 N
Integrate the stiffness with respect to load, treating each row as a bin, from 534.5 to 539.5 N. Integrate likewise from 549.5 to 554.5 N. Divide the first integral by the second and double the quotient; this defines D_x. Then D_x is 1.9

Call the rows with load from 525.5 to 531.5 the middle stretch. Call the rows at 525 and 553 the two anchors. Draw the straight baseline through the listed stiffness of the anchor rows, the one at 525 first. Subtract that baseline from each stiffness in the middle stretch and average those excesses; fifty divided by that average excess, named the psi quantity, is 276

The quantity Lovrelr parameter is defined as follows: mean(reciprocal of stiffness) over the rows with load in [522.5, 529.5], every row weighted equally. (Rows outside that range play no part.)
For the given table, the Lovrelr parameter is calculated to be 0.69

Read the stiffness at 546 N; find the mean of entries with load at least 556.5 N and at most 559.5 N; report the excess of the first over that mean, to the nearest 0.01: 0.11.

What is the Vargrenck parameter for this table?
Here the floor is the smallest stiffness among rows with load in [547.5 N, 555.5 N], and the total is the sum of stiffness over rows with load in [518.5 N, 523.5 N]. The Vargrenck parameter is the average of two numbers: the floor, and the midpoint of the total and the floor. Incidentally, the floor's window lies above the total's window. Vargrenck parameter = 2.9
